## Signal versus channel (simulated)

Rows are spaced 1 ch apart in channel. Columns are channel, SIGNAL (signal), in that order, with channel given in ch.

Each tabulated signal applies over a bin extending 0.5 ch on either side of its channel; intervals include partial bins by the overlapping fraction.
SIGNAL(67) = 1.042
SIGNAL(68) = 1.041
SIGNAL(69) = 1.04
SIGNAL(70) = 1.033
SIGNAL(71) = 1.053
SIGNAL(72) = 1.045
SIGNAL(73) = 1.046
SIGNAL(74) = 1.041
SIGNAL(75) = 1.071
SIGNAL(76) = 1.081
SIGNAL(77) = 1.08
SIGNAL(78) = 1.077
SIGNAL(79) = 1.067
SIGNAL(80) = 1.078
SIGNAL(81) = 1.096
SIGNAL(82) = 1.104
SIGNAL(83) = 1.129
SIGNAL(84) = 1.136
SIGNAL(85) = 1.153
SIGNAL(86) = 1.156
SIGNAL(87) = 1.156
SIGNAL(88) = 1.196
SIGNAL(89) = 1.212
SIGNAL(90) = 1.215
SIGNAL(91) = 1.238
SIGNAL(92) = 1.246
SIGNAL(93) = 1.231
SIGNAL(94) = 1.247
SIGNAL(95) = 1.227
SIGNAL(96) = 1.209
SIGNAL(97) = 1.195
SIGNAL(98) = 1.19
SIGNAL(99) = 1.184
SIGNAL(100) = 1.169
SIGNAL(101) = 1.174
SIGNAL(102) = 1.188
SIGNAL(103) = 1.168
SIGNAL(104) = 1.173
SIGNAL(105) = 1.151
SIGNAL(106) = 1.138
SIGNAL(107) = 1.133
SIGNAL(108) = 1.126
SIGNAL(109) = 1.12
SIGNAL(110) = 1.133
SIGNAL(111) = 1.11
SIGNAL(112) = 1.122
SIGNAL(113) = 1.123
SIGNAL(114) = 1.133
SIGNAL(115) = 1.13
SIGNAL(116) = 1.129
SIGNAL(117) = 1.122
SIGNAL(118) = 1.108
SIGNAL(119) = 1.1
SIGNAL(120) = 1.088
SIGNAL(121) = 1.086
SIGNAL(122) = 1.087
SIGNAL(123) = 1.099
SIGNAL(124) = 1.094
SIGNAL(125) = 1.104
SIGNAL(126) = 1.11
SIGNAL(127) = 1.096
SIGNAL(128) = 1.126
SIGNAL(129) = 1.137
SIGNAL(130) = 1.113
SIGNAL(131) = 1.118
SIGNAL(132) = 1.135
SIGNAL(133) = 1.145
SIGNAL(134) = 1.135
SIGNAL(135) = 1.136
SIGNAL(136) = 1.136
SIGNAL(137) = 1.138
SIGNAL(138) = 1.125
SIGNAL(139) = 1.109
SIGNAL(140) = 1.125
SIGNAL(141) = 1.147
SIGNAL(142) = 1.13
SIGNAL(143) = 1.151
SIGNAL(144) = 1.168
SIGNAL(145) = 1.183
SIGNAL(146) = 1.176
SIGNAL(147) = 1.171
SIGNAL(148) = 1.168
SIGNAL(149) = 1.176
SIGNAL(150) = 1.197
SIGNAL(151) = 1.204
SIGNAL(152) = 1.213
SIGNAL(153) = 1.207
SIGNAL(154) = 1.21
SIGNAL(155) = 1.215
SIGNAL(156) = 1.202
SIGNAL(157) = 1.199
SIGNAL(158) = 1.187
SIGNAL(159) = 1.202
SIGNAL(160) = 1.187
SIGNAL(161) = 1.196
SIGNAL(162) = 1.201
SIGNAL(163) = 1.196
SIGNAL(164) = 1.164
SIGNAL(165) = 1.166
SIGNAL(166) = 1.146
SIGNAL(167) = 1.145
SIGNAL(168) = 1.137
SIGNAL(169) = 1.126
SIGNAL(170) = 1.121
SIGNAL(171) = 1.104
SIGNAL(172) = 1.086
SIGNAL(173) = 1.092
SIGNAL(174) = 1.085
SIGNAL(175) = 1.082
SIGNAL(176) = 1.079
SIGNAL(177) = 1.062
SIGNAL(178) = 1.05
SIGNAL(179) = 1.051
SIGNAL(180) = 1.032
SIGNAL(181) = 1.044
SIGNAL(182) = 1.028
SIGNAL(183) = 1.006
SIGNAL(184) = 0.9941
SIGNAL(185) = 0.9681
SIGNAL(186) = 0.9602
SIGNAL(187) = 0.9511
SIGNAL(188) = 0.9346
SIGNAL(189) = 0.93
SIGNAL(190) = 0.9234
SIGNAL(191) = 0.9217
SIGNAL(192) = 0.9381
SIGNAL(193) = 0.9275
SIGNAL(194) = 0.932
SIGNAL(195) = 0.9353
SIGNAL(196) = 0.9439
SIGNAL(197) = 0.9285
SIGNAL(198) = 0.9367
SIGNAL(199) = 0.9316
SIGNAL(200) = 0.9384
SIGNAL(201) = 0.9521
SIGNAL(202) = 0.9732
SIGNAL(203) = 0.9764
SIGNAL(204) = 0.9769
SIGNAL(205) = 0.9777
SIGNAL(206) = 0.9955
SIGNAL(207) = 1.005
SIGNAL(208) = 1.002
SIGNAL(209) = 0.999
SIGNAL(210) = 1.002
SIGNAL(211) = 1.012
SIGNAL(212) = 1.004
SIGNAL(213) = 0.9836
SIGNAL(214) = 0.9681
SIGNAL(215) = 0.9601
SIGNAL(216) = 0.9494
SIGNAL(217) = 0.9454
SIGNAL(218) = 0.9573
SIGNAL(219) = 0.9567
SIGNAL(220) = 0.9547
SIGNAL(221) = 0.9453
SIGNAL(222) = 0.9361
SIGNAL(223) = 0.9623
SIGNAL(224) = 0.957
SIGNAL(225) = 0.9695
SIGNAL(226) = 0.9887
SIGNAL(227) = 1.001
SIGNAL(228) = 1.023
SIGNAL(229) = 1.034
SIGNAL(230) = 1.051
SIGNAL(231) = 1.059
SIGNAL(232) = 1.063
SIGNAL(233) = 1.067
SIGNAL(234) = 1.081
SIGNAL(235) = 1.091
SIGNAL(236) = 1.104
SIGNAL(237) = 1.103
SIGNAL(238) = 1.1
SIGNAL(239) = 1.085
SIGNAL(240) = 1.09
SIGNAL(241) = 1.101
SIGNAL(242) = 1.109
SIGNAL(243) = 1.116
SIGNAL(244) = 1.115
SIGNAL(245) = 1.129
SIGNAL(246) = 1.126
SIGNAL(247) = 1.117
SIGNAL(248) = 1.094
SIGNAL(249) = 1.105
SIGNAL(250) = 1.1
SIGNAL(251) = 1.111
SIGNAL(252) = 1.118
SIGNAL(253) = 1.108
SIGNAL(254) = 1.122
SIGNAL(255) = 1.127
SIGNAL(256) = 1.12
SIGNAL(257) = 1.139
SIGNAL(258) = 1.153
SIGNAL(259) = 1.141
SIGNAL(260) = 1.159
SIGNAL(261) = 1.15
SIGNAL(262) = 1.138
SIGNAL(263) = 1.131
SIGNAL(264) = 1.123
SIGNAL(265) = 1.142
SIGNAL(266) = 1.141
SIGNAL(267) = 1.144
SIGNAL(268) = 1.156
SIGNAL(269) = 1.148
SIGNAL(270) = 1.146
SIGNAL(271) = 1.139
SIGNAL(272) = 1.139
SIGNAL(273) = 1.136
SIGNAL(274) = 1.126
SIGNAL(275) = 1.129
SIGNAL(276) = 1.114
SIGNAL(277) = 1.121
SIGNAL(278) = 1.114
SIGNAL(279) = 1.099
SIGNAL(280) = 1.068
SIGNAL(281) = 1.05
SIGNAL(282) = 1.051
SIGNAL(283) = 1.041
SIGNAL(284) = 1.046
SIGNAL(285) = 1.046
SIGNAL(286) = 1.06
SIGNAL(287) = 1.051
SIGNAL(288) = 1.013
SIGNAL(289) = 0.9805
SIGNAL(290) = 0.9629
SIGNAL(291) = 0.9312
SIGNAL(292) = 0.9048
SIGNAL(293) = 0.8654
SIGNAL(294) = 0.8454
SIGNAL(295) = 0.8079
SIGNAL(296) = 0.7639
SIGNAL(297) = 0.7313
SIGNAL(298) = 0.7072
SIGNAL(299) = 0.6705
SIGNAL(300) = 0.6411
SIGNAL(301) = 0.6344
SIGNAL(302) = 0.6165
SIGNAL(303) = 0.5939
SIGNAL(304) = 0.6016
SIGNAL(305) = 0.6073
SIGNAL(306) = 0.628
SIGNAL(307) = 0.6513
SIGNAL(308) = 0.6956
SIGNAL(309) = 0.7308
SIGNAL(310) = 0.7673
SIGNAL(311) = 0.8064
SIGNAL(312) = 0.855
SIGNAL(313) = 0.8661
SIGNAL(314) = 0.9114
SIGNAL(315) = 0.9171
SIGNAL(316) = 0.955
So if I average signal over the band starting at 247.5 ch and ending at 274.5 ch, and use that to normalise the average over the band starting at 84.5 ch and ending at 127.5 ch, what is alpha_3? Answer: 1.02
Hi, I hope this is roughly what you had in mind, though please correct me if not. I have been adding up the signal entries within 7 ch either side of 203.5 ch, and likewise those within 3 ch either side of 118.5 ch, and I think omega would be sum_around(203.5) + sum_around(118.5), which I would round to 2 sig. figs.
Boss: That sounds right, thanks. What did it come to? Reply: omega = 20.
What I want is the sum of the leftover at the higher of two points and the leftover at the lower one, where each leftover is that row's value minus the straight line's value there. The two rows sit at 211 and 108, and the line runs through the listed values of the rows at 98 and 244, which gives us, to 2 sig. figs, -0.18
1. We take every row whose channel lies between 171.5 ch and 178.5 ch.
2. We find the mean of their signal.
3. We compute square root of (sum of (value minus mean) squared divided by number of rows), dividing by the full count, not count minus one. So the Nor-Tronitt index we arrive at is 0.0139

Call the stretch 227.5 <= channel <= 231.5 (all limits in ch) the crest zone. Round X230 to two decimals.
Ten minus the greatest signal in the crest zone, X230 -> 8.94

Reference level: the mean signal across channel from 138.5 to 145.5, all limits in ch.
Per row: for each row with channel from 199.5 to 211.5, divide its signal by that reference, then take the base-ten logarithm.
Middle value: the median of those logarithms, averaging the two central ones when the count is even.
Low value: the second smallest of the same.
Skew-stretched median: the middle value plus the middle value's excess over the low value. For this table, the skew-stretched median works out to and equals -0.05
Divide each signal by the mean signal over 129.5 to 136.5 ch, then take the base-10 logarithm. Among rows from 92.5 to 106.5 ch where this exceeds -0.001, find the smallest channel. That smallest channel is 93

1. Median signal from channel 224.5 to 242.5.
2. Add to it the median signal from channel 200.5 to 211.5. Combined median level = 2.07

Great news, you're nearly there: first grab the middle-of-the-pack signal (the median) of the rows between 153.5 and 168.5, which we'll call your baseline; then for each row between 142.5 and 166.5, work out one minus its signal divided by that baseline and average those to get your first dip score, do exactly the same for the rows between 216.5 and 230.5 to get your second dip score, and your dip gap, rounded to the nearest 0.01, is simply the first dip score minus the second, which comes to -0.18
